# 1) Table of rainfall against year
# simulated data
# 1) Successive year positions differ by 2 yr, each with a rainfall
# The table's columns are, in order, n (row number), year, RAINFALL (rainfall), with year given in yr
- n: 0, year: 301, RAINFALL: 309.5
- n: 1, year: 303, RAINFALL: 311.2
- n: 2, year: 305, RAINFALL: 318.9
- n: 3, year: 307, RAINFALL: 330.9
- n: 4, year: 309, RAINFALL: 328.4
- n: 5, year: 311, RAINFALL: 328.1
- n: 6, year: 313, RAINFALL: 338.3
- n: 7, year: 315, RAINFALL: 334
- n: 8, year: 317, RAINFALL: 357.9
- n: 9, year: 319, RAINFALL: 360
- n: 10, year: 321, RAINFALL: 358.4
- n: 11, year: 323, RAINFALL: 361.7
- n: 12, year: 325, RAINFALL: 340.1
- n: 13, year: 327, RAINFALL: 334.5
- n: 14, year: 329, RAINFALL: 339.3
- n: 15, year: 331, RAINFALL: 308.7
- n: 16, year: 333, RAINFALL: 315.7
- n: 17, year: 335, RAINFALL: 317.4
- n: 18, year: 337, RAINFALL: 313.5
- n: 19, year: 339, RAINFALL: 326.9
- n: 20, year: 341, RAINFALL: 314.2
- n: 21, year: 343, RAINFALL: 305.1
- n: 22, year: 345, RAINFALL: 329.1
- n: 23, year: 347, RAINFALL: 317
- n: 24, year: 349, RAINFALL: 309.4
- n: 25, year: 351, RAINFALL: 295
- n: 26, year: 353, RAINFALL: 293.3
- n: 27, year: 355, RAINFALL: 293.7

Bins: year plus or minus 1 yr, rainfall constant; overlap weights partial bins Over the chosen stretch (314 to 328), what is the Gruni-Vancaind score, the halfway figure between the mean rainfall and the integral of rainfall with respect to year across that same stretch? 2621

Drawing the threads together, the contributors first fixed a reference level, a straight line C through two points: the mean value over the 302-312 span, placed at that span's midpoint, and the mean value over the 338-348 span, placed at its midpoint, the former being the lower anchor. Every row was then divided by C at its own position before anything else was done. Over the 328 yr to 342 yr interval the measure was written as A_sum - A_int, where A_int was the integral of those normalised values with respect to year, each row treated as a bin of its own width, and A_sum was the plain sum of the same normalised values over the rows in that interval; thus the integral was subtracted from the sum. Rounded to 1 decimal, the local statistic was -7.0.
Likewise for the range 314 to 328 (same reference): -7.6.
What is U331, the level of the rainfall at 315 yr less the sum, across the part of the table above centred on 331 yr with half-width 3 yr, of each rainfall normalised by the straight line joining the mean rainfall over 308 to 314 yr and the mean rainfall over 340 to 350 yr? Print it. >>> 331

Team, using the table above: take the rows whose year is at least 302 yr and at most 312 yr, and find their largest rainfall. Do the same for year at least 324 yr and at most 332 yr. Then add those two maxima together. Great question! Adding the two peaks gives 671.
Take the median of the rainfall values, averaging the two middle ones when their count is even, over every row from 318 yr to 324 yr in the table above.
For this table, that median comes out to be 360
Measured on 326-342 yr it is 317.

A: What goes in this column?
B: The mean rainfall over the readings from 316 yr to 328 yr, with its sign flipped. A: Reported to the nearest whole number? -352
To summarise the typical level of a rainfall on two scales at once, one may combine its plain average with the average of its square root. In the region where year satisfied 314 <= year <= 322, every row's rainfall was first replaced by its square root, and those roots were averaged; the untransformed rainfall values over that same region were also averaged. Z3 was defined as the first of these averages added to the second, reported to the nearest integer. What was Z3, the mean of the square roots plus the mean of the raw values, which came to 371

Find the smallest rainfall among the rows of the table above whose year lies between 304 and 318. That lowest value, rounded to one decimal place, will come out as 318.9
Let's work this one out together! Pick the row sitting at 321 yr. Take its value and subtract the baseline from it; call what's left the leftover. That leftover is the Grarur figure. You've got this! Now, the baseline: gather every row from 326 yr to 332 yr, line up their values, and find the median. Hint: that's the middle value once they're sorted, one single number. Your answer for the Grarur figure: 24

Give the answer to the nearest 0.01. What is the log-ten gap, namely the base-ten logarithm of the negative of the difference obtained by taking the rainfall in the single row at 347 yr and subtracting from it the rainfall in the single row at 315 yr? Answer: 1.23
